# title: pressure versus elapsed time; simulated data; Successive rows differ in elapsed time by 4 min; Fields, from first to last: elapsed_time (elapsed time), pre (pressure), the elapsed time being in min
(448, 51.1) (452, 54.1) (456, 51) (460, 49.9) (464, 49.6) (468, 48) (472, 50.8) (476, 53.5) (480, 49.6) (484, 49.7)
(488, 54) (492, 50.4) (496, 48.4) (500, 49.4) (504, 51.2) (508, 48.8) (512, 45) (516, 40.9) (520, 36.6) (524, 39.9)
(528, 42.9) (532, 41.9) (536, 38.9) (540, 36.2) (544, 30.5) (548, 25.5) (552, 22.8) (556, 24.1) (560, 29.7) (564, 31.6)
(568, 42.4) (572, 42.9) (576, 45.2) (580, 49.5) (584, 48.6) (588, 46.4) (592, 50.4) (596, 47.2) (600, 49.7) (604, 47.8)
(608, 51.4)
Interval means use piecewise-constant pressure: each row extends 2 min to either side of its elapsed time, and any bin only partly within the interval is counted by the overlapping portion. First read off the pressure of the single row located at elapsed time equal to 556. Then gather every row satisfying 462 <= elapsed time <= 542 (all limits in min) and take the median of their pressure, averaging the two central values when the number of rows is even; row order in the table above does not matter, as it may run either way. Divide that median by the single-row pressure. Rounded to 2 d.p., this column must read 2.02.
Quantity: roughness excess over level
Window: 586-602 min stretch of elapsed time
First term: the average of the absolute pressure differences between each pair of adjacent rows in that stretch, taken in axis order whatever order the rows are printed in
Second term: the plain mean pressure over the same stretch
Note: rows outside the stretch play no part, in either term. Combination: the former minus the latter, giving -45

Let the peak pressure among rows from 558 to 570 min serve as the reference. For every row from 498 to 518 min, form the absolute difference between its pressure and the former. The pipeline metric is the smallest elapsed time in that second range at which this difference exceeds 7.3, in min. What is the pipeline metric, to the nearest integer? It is 504 min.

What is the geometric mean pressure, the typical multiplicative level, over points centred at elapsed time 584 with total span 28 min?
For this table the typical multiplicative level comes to 47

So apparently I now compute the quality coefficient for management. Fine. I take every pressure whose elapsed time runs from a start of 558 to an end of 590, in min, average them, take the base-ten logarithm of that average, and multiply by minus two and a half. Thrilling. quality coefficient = -4.06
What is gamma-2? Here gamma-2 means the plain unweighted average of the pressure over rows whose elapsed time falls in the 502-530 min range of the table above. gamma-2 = 44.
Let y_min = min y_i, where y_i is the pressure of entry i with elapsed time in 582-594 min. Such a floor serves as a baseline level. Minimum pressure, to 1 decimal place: 46.4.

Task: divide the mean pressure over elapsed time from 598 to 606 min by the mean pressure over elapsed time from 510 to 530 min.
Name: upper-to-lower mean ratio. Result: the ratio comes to 1.2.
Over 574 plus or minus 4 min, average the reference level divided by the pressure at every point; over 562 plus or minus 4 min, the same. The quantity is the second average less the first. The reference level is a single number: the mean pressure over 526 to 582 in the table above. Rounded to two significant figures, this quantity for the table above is 0.36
